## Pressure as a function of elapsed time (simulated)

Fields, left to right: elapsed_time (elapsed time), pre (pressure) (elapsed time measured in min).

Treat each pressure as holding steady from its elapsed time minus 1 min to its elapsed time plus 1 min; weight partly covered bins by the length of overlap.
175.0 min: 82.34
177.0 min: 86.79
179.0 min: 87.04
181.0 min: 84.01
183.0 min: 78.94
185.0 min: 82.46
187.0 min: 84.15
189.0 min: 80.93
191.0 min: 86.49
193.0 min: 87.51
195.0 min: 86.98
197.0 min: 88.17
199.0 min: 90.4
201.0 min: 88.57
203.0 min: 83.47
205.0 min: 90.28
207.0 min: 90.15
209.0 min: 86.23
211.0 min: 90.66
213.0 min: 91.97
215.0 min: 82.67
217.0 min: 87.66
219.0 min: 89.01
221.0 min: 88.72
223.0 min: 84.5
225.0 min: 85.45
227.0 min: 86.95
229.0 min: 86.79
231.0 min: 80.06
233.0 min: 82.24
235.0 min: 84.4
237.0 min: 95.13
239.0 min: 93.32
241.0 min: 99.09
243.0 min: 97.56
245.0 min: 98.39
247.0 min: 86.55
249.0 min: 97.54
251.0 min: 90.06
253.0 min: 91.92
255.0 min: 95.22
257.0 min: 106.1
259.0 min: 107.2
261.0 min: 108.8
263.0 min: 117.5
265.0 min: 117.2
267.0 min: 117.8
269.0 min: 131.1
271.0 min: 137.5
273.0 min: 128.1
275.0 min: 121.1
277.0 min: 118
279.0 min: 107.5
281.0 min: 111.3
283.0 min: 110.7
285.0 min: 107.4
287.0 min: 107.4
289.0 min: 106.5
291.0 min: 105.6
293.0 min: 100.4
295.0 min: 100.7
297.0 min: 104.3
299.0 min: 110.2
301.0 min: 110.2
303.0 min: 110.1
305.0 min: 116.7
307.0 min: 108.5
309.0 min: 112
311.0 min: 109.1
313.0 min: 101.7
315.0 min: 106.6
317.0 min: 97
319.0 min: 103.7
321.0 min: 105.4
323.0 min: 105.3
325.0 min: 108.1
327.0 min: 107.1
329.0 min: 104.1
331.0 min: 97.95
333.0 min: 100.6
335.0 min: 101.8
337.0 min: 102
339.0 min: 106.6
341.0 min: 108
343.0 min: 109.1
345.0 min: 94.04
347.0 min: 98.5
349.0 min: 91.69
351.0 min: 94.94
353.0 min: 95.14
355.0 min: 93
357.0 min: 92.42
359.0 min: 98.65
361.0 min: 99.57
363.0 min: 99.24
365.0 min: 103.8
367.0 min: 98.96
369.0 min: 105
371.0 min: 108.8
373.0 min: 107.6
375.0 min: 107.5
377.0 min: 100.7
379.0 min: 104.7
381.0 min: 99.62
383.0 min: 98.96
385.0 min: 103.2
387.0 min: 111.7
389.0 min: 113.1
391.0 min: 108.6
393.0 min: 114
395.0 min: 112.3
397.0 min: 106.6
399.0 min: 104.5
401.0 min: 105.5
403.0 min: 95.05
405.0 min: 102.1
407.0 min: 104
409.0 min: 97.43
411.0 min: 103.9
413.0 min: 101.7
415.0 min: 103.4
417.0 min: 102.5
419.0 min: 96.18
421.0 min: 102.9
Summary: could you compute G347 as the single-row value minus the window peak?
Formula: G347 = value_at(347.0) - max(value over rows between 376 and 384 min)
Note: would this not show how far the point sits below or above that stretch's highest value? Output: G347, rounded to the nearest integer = -6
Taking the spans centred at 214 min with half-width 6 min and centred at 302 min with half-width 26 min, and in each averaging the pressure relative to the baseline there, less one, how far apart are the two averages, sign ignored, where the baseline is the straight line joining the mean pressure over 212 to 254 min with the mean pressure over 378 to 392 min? 0.103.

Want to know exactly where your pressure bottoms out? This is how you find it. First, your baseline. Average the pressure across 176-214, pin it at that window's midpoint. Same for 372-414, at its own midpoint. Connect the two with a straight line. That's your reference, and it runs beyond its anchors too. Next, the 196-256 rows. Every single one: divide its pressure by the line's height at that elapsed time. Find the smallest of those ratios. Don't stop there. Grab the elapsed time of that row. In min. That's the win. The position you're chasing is 231.0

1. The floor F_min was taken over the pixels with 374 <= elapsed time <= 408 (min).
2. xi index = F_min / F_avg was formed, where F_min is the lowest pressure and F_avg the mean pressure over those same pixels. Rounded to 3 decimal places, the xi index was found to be 0.902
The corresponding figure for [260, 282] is 0.899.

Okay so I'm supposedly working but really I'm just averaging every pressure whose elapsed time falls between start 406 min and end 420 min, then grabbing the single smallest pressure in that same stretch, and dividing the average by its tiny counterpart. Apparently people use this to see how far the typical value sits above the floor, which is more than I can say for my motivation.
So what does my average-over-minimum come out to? 1.05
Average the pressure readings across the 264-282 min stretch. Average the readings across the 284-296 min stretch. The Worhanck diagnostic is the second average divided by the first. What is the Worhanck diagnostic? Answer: 0.9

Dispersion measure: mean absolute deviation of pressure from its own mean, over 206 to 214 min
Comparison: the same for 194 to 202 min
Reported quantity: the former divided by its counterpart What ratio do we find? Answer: 1.8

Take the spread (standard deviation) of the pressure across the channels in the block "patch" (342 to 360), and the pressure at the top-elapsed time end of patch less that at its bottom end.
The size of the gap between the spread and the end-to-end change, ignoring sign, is 16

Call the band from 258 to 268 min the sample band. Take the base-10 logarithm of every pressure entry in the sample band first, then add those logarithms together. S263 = 10.3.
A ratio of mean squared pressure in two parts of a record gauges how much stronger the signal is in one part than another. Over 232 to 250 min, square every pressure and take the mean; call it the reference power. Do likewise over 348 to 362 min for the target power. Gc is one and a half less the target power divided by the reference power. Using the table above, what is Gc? 0.45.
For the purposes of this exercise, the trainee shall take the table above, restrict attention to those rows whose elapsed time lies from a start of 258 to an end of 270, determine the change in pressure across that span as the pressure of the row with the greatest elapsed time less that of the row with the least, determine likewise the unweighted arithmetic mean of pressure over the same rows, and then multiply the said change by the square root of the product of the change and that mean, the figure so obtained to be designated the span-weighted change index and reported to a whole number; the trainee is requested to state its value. 1262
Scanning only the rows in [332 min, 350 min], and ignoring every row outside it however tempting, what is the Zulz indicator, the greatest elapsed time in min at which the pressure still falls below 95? 349.0 min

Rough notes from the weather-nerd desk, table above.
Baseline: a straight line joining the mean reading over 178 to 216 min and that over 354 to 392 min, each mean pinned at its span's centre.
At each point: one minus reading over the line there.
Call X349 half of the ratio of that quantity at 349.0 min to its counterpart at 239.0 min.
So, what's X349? -1.34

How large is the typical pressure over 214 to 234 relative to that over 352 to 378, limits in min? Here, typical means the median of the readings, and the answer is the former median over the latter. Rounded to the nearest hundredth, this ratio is 0.86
